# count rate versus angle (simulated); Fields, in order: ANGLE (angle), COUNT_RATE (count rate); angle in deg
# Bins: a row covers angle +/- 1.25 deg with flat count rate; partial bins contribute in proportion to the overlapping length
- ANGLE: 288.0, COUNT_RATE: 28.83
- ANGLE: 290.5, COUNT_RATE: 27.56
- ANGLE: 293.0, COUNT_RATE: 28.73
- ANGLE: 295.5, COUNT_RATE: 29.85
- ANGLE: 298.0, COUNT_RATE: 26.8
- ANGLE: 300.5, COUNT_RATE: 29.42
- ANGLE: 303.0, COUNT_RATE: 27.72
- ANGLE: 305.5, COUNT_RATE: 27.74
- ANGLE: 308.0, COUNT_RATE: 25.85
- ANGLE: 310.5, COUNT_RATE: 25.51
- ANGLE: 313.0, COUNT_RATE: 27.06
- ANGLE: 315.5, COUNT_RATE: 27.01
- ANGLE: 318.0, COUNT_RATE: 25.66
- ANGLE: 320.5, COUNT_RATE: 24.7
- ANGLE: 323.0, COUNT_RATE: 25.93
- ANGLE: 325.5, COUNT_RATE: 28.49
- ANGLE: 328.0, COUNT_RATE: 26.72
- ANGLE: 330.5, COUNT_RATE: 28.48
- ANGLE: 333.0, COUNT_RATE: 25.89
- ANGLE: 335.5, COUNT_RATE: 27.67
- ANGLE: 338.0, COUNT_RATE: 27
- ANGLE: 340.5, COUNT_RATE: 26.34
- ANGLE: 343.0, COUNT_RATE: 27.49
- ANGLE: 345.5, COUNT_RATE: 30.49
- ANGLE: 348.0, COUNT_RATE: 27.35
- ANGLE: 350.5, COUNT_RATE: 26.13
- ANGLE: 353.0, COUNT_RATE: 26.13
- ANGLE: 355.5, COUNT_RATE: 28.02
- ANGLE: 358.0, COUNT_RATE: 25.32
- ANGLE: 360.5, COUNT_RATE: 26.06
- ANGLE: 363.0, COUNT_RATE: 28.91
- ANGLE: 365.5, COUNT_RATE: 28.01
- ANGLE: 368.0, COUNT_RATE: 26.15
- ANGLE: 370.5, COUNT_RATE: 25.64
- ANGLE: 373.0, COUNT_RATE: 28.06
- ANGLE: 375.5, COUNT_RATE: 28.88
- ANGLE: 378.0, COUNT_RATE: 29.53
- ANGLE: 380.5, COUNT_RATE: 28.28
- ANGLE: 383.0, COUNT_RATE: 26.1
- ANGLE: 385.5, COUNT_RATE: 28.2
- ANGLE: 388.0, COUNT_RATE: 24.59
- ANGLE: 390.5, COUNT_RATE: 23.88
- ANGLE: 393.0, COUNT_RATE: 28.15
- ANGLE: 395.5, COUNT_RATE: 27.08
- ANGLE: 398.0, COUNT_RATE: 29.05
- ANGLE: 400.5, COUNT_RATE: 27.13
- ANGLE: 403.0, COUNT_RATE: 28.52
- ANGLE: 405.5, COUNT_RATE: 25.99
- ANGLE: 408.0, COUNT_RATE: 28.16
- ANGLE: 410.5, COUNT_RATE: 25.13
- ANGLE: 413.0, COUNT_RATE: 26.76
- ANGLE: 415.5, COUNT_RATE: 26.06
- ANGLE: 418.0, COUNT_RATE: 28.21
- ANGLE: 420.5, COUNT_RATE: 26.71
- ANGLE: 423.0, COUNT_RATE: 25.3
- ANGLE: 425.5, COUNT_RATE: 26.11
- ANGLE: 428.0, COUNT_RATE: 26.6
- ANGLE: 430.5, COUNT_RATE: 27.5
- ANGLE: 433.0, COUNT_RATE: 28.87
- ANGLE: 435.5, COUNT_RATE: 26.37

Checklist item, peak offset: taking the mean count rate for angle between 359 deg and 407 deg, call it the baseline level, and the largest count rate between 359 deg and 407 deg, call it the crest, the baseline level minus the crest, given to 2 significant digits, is -2.3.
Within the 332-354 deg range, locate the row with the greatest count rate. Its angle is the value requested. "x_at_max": 345.5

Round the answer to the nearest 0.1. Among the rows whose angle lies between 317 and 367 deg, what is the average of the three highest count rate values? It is 29.3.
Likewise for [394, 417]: 28.6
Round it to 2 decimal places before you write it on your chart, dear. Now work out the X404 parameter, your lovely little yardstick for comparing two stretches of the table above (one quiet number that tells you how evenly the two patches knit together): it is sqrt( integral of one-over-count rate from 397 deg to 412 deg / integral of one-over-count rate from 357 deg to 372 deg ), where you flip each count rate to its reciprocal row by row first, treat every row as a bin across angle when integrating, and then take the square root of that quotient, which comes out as 0.99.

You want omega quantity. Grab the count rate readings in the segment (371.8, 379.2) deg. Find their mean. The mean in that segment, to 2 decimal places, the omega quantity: 28.82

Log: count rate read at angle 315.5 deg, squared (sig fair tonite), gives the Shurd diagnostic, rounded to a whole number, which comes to 730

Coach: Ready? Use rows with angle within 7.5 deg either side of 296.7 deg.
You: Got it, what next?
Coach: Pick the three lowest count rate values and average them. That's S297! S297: 27.4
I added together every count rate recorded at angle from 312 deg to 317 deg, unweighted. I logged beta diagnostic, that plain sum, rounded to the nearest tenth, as 54.1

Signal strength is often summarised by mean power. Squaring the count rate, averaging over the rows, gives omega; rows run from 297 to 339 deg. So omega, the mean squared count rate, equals 726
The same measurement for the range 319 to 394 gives 736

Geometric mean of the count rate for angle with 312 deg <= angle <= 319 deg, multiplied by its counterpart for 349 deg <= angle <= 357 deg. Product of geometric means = 711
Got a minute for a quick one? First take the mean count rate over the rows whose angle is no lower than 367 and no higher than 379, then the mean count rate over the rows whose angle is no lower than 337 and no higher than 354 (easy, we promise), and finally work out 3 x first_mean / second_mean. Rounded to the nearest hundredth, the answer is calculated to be 3.04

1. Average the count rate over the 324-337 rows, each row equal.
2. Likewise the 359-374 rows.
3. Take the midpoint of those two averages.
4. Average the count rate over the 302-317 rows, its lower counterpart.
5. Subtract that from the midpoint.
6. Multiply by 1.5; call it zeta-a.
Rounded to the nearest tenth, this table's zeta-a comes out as 0.7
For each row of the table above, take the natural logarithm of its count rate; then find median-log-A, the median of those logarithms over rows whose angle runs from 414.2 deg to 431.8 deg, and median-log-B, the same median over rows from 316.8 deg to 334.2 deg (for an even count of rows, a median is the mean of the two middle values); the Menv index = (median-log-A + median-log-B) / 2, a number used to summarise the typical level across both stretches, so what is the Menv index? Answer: 3.268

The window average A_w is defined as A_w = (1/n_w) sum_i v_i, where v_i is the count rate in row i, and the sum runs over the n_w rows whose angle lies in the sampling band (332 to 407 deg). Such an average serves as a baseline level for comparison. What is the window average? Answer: 27.2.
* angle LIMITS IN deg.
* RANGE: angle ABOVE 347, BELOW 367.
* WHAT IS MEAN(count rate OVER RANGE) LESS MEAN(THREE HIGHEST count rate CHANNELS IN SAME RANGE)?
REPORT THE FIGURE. -1.3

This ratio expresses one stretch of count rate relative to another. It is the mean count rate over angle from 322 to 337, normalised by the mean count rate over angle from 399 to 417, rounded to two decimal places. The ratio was 1.01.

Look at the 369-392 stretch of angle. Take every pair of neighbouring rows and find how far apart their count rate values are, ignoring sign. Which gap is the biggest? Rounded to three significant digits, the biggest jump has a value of 3.61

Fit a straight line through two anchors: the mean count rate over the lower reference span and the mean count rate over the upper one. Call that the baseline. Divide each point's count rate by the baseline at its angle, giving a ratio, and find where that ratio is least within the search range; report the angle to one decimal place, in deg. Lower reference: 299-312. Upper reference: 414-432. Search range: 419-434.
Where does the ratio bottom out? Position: 423.0 deg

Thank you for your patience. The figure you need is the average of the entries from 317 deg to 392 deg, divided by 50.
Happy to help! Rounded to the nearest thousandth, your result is 0.540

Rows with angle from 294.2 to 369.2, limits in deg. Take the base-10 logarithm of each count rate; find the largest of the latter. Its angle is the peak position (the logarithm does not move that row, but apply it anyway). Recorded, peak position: 345.5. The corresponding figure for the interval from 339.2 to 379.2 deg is 345.5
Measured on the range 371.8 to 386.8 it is 378.0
